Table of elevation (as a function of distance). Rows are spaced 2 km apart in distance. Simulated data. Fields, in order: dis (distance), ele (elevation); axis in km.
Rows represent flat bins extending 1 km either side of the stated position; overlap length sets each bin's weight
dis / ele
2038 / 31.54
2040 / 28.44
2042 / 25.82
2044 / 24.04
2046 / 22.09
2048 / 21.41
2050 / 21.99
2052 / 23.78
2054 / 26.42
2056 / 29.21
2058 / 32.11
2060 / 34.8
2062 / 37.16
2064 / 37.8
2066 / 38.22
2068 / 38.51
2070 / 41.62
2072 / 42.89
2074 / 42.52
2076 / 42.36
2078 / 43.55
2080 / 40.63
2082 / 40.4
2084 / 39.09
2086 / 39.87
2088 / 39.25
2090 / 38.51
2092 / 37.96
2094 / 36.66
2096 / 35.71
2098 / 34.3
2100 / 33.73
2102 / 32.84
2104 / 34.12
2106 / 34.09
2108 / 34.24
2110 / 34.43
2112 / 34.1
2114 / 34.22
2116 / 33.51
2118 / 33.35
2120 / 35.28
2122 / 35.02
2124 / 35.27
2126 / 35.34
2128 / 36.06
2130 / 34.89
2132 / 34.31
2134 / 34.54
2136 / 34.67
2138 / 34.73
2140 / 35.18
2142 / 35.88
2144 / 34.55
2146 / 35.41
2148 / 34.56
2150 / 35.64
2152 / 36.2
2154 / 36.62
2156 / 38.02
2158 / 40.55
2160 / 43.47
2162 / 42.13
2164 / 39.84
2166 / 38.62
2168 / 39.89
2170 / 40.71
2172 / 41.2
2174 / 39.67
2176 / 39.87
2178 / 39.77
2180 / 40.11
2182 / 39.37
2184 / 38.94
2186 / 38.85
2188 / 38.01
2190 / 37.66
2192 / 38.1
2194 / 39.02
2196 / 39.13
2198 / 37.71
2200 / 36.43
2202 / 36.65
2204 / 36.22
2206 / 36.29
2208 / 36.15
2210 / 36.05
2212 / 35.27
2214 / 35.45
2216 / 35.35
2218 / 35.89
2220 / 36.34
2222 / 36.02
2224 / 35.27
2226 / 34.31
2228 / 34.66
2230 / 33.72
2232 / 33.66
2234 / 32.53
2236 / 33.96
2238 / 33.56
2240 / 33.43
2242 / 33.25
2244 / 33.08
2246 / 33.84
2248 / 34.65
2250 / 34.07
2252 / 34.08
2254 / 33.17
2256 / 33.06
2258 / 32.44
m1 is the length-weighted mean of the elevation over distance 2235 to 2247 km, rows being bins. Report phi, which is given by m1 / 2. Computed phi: 16.8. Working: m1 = 33.5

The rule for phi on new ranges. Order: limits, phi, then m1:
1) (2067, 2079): 21.0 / 41.9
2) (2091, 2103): 17.6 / 35.2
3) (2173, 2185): 19.8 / 39.6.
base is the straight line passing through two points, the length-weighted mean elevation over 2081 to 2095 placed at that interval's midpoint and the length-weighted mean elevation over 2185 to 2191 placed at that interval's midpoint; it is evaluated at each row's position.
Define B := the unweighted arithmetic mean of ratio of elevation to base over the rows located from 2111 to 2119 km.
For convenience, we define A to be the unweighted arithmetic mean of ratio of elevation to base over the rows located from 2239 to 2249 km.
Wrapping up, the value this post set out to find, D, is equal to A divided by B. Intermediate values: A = 0.890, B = 0.87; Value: 1.02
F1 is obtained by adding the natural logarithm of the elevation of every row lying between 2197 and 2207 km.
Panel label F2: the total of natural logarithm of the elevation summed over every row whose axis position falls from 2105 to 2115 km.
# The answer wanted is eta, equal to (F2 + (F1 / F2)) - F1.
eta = 0.7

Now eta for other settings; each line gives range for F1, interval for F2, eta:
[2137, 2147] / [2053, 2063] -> 0.5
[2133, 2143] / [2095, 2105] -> 0.9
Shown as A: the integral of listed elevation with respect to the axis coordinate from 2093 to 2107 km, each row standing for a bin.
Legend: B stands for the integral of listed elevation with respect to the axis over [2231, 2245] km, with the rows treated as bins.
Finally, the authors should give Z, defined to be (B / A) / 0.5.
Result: 1.93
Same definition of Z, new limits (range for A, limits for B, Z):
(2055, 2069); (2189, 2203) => 2.14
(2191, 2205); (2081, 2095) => 2.06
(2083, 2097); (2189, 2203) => 1.98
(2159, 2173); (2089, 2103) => 1.75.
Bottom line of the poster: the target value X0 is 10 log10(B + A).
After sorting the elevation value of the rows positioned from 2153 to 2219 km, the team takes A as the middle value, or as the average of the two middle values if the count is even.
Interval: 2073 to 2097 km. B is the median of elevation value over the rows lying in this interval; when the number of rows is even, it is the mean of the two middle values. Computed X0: 18.9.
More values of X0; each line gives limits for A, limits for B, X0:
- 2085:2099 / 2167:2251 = 18.7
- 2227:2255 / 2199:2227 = 18.4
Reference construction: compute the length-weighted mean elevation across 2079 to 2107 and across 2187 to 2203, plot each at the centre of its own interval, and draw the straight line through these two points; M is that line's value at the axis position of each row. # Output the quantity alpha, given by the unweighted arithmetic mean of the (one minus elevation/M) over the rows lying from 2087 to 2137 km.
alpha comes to 0.06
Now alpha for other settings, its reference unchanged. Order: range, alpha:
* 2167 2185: -0.06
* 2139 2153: 0.06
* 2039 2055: 0.34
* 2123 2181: 0.00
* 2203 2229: 0.06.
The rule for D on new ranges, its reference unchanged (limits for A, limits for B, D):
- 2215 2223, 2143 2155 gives 1.02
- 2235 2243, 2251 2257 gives 1.00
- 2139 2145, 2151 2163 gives 0.89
